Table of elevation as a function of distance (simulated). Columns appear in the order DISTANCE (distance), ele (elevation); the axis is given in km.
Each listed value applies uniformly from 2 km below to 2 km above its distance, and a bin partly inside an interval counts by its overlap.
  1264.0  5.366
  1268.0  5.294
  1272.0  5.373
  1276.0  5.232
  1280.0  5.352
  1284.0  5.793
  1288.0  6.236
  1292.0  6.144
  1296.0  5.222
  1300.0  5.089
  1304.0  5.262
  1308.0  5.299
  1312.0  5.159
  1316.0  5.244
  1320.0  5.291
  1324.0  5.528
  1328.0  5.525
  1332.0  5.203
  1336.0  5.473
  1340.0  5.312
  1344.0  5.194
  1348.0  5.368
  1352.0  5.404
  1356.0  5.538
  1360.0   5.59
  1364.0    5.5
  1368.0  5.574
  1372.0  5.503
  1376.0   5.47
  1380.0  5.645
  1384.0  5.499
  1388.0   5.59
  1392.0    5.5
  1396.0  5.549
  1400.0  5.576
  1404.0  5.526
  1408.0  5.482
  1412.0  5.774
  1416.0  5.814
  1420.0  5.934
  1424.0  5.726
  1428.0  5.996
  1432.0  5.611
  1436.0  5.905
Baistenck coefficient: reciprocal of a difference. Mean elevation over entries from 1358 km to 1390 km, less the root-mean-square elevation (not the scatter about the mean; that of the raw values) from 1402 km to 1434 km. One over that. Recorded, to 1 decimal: -5.3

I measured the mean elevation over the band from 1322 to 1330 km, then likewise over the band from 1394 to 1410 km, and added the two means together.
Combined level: 11.1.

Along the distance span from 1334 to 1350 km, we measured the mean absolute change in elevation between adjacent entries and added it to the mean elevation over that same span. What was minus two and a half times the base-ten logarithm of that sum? -1.85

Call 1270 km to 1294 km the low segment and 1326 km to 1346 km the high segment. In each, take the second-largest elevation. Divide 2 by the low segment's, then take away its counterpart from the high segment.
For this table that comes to -5.15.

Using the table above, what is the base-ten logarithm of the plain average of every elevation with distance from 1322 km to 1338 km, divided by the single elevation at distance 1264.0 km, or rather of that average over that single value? 0.0053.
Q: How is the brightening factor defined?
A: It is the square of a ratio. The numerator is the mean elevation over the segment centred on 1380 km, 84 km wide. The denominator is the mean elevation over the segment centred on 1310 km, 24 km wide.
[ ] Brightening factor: 1.125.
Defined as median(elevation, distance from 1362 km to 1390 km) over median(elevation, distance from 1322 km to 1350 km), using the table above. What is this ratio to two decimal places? 1.03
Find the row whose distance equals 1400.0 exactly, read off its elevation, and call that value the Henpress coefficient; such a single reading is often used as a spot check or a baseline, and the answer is 5.576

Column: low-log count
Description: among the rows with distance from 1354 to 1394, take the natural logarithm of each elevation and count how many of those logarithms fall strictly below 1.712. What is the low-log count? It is 6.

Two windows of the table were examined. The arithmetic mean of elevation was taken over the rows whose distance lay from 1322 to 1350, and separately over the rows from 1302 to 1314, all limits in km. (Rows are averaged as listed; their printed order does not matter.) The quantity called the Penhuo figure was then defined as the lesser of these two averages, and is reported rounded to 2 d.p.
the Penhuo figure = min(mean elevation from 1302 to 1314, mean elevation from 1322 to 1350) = 5.24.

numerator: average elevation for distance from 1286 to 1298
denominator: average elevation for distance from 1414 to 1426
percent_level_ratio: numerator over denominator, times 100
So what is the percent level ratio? 101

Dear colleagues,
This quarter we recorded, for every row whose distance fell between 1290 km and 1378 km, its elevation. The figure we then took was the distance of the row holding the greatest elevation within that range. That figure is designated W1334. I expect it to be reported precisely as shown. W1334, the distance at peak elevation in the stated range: 1292.0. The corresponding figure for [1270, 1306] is 1288.0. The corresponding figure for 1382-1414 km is 1412.0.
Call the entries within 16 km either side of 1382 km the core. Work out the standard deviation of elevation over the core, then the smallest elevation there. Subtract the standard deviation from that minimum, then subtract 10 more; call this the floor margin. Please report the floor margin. -4.59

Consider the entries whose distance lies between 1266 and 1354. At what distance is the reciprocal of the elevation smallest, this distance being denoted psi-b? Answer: 1288.0 km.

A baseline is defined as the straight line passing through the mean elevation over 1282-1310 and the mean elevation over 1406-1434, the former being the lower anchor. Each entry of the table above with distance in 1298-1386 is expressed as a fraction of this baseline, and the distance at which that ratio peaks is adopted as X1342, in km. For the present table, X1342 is 1380.0 km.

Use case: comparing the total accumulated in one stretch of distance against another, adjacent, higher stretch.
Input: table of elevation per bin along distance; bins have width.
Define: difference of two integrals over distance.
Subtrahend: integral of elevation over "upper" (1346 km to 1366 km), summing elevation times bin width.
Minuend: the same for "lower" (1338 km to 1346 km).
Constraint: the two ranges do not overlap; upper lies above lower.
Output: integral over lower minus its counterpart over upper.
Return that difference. -68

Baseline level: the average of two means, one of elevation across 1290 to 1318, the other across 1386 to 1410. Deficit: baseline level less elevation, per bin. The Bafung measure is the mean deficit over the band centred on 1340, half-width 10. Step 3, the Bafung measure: 0.13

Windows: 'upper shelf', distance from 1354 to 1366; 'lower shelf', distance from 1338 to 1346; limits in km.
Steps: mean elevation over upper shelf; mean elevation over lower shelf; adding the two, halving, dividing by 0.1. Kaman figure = 54.0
